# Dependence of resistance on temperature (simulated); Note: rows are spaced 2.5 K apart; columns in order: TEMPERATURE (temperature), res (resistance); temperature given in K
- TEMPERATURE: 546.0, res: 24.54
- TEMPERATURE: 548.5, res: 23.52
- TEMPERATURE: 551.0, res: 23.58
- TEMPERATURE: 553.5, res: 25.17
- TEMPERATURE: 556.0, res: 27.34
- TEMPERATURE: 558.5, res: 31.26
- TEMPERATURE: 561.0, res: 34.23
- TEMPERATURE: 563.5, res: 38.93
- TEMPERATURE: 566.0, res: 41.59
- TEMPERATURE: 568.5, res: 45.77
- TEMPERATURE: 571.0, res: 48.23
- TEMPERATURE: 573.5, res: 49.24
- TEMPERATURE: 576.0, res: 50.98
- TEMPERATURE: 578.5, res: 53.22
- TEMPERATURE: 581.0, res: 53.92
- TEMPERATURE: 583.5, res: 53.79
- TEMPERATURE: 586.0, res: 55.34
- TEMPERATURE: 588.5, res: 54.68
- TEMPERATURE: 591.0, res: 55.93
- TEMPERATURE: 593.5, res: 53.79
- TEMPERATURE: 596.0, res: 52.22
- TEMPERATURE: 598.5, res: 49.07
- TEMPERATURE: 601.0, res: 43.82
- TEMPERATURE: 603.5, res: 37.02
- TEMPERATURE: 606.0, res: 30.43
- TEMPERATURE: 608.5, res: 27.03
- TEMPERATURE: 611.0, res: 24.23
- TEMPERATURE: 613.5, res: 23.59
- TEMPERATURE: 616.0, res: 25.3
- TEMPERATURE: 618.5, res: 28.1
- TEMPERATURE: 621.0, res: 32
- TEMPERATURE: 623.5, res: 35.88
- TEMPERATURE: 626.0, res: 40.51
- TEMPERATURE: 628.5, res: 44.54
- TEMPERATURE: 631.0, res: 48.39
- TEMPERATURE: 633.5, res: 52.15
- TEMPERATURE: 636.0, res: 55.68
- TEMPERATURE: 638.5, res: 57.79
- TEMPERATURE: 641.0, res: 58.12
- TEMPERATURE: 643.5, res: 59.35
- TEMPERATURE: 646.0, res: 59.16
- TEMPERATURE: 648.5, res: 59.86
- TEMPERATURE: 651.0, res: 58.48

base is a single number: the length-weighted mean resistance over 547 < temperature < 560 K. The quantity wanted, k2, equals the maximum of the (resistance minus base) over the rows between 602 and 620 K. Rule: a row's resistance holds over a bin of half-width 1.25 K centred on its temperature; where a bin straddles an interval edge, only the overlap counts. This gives 11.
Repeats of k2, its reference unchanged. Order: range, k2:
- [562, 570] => 19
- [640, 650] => 34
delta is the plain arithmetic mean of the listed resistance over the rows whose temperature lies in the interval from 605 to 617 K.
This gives 26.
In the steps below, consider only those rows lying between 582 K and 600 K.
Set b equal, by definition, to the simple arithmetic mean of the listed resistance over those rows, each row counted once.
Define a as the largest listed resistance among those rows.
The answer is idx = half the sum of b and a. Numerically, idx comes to 55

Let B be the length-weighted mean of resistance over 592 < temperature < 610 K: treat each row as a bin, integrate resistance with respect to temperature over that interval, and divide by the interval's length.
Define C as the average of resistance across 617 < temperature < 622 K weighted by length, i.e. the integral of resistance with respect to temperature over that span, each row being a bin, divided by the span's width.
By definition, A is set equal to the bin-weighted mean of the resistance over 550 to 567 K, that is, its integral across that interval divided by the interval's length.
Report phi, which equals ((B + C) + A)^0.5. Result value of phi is 10.2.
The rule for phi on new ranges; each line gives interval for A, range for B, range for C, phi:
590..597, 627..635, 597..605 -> 12.1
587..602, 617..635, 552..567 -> 11.2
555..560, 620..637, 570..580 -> 11.2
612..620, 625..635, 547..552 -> 9.8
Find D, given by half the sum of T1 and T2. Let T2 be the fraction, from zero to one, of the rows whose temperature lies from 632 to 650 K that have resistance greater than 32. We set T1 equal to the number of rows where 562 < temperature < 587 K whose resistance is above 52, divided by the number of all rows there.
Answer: 0.7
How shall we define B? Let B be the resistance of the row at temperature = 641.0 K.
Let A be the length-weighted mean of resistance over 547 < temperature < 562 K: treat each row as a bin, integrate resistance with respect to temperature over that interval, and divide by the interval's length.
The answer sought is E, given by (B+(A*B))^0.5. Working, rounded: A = 27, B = 58.12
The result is 41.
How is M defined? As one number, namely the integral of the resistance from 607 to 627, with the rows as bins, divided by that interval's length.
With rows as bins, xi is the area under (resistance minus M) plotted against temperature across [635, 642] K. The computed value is 194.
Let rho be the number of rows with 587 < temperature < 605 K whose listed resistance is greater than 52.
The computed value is 4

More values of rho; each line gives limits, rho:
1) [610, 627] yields 0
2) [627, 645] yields 5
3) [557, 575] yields 0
